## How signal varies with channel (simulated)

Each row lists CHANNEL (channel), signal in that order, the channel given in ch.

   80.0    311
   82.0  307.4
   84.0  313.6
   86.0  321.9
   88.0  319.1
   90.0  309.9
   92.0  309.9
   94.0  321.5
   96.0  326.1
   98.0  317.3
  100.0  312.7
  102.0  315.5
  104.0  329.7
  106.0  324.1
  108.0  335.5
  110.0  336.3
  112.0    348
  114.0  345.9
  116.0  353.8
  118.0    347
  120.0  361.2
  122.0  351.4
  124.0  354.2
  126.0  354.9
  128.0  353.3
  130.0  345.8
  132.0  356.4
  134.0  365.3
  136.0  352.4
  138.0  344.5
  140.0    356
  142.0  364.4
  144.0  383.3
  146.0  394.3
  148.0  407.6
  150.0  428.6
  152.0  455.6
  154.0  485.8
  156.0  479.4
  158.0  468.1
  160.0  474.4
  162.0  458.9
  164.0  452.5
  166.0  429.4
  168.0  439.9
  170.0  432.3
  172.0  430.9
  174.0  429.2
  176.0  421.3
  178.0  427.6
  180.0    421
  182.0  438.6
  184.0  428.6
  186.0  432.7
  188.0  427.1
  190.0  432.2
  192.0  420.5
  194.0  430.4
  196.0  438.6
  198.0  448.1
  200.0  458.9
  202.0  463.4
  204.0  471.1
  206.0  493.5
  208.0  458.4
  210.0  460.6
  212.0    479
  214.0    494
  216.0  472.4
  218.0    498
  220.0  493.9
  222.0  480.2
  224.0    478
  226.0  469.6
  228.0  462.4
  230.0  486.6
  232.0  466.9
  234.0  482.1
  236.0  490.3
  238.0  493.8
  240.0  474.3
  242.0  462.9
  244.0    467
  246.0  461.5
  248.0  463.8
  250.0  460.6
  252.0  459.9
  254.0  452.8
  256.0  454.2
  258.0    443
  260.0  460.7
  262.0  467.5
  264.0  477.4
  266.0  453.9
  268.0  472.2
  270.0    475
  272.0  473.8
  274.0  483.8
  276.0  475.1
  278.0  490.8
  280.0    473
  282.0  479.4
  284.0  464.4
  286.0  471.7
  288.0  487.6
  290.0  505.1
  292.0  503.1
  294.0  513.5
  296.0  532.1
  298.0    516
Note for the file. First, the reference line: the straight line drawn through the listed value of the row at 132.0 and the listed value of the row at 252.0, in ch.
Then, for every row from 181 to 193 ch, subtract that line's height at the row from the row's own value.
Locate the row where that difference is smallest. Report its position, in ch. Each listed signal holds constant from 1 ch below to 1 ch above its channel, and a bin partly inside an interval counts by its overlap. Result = 192.0 ch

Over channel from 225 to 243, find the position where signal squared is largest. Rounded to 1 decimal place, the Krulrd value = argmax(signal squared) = 238.0 ch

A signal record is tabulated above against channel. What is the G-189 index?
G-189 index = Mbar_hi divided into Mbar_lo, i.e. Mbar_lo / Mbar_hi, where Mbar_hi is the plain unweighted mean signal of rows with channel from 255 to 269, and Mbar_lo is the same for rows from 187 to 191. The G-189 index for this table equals 0.931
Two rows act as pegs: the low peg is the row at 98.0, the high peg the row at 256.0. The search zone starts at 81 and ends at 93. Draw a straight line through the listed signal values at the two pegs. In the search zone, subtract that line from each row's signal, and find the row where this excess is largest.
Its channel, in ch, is 86.0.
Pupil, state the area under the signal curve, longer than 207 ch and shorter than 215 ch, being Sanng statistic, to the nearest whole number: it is 3784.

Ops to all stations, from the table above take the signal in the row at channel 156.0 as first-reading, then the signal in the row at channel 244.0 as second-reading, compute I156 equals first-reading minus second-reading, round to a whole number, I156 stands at 12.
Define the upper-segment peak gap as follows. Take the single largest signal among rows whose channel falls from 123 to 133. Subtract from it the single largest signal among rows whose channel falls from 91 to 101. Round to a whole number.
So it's 30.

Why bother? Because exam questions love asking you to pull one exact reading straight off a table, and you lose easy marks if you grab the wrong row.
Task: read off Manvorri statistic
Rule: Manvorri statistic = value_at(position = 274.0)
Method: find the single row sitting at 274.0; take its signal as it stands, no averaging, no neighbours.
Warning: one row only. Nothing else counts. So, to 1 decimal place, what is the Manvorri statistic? 483.8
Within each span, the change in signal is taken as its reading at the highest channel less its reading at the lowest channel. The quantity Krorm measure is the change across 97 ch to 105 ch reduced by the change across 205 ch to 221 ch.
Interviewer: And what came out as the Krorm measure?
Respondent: 12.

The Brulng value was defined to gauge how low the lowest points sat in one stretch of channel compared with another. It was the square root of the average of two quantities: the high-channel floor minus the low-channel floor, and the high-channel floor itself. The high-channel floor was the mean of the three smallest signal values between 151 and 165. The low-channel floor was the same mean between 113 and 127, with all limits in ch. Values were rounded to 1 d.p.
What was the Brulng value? 16.8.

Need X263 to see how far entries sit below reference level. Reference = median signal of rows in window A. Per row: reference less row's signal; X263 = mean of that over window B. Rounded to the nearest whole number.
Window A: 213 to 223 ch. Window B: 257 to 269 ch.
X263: 31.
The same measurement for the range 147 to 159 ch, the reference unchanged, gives 40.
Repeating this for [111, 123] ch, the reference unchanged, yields 143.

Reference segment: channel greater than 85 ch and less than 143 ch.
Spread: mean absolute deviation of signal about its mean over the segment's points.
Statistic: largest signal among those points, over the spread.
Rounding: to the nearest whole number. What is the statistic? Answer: 23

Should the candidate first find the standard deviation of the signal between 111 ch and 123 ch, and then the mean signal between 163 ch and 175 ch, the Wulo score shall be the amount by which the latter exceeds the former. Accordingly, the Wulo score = 430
